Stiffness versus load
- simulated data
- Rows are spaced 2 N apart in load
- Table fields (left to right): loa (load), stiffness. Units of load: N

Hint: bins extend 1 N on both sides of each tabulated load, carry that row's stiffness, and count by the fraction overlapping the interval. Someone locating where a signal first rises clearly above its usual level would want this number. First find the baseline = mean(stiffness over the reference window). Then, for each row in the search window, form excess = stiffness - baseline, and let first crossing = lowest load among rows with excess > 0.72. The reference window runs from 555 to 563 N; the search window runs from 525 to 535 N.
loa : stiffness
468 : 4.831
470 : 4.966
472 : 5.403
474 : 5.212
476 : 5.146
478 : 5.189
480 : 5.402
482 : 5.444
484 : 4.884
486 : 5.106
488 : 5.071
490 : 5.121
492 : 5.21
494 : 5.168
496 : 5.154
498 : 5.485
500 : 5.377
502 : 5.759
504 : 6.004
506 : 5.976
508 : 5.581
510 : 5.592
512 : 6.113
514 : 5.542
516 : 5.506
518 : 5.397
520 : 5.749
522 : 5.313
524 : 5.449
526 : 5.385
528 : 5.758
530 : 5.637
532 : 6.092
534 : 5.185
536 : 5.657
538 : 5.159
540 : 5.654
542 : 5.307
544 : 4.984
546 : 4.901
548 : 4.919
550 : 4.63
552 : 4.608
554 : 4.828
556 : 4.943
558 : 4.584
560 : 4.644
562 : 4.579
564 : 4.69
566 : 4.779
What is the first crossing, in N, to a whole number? 528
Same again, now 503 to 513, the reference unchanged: 504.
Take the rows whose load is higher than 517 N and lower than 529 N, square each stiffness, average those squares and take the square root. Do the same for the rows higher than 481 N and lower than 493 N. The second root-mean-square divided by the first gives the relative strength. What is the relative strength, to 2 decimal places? 0.93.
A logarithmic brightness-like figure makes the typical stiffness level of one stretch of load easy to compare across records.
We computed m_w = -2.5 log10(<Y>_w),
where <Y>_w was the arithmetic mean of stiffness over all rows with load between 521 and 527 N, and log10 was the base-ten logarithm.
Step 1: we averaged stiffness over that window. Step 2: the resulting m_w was -1.83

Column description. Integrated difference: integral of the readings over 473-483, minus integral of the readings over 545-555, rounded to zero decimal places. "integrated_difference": 5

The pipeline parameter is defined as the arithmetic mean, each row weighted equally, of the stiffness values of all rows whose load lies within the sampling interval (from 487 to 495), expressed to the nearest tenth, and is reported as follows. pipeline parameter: 5.1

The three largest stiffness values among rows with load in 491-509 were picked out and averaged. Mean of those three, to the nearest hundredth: 5.91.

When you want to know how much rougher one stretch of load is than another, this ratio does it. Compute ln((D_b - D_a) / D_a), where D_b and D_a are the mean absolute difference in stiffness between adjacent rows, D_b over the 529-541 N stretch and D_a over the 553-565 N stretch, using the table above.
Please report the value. 1.1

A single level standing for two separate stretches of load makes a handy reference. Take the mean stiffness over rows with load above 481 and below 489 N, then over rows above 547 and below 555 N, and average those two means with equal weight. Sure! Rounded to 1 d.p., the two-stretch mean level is 4.9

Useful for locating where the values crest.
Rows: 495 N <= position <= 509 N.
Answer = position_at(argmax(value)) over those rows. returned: 504 N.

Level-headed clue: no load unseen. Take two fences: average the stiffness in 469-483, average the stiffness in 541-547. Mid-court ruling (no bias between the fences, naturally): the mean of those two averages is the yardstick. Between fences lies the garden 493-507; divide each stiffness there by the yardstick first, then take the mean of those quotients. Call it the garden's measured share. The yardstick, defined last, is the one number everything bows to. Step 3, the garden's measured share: 1.08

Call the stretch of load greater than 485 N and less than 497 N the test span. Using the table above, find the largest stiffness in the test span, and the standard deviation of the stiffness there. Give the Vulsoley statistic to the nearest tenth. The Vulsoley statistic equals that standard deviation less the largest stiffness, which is -5.2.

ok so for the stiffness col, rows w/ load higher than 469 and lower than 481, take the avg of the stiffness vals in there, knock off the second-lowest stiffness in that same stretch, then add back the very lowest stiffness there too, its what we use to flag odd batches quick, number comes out 5.04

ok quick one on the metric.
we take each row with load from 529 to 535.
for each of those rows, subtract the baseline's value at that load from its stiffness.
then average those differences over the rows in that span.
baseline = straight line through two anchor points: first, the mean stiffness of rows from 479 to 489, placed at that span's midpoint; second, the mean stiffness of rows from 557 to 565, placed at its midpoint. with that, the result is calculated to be 0.80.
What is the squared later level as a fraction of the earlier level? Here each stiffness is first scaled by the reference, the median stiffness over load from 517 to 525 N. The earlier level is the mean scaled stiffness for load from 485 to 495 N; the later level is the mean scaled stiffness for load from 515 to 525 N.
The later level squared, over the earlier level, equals 1.08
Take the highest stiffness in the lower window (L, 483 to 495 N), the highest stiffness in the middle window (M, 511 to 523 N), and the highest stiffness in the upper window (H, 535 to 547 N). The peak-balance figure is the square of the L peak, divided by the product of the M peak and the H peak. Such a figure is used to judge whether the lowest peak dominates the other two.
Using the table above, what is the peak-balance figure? 0.78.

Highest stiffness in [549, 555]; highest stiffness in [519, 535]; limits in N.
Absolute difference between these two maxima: 1.3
